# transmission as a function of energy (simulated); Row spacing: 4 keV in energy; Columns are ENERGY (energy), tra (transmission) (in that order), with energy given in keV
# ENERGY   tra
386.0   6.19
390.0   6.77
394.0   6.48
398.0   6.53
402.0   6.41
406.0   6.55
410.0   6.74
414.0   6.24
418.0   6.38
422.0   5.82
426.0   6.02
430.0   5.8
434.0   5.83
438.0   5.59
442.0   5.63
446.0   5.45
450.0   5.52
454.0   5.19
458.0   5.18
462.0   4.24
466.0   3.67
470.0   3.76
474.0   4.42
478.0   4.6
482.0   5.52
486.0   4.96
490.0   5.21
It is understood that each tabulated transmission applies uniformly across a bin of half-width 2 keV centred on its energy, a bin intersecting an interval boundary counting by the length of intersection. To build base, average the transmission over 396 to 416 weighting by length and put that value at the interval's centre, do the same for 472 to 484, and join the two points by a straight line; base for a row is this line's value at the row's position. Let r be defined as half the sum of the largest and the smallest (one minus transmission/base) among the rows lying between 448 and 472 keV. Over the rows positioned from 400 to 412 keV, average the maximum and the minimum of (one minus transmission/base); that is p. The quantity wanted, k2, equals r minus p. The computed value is 0.15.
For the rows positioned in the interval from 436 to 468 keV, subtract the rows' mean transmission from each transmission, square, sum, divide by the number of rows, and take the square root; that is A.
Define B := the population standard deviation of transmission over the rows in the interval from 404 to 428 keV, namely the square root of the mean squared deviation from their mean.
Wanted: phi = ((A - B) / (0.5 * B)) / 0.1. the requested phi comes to 23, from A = 0.67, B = 0.3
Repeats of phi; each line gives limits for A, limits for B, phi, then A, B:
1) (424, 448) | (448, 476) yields -15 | 0.19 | 0.7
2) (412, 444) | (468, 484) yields -12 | 0.26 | 0.6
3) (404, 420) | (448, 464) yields -12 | 0.19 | 0.5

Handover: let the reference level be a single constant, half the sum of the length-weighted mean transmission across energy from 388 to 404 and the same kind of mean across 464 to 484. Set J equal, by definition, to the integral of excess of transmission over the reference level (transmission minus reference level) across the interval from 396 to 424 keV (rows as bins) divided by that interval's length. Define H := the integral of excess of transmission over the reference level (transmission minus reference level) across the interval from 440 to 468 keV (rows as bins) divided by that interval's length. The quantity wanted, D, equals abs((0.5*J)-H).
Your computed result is 0.94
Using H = -0.49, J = 0.9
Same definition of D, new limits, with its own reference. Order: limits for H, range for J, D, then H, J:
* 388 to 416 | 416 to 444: 0.86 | 1.06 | 0.4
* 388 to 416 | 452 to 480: 1.58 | 1.06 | -1.0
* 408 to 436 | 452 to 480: 1.16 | 0.65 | -1.0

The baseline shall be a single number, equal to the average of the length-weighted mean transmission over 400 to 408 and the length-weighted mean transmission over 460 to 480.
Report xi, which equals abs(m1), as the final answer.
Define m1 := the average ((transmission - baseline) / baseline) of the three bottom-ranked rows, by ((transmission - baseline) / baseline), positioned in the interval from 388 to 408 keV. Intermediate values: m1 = 0.22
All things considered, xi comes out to 0.22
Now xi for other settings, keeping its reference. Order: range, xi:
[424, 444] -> 0.07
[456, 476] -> 0.27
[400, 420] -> 0.19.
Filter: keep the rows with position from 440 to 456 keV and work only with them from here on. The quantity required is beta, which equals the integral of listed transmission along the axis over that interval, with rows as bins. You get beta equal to 87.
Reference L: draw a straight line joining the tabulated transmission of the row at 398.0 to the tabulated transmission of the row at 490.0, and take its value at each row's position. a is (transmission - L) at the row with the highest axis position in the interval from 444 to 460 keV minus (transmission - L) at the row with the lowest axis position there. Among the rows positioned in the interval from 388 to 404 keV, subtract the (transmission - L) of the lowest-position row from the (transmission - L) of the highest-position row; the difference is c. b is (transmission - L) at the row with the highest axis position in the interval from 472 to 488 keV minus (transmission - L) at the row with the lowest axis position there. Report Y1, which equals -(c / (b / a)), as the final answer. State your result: -0.026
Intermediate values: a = -0.098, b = 0.71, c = -0.19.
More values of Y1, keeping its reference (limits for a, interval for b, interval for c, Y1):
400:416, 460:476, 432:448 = 0.001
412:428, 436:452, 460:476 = 0.165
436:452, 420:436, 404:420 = -0.001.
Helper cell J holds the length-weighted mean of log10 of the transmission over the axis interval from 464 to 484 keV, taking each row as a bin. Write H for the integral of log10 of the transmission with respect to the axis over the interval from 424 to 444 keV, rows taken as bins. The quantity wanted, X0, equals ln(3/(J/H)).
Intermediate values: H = 15.2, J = 0.64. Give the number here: 4.3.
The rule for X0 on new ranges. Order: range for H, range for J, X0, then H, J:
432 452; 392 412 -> 4.0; 15.0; 0.82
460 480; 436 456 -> 3.9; 12.3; 0.74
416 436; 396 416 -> 4.0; 15.5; 0.81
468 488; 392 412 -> 3.9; 13.3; 0.82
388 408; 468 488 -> 4.3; 16.3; 0.66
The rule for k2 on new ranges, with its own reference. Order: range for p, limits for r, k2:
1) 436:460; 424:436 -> 0.00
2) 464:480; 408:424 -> -0.17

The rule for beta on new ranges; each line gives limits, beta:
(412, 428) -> 98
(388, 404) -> 105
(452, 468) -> 73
